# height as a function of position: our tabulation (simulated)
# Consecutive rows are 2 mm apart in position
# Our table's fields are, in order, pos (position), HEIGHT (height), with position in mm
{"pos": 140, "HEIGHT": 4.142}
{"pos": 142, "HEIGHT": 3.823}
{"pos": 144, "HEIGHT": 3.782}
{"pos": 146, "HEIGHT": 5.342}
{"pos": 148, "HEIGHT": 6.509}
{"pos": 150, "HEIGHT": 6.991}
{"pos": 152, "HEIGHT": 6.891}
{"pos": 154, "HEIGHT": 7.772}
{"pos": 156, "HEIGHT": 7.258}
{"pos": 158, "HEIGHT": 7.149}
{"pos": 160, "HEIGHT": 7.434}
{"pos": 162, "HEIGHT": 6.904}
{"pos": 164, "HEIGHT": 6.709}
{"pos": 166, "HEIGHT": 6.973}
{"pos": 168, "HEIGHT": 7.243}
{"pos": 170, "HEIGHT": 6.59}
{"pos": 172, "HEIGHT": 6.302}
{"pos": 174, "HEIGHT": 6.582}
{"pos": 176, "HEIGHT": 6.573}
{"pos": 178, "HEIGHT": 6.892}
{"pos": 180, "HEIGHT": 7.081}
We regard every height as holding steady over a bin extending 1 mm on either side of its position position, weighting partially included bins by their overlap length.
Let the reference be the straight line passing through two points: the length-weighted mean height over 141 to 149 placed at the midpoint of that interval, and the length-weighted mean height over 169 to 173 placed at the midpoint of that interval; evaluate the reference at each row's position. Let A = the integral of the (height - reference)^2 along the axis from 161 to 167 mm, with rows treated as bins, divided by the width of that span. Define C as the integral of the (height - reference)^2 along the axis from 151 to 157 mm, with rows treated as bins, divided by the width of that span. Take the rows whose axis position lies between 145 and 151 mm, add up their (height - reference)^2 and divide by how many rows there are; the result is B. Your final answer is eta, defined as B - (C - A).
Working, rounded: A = 0.73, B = 1.9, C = 3.7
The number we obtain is -1.1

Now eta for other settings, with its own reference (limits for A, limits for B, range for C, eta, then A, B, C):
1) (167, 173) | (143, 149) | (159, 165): 0.1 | 0.35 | 1.1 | 1.4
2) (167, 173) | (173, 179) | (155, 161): -2.3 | 0.35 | 0.0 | 2.7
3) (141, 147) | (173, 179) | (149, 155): -3.2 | 0.65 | 0.0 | 3.8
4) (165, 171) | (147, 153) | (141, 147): 2.6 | 0.56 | 2.7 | 0.7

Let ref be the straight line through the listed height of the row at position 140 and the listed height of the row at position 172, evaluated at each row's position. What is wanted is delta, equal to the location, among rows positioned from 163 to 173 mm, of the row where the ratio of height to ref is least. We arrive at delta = 172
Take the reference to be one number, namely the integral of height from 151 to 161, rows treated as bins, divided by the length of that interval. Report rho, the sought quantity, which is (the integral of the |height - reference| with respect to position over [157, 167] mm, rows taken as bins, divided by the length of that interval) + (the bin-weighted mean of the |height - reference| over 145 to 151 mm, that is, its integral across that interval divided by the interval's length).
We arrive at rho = 1.3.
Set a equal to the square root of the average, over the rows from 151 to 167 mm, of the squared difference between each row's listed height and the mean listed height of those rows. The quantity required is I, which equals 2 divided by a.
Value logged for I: 6.2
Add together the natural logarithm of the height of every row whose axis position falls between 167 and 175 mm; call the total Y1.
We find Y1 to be 7.59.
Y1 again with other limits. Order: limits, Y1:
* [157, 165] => 7.81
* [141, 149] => 6.22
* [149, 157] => 7.91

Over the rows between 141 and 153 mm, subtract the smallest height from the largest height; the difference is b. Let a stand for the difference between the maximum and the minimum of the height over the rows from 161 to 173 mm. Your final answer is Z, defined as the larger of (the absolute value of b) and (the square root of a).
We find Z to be 3.2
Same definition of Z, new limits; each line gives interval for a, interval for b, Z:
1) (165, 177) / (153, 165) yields 1.1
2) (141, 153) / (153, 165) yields 1.8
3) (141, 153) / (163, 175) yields 1.8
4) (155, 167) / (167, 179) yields 0.9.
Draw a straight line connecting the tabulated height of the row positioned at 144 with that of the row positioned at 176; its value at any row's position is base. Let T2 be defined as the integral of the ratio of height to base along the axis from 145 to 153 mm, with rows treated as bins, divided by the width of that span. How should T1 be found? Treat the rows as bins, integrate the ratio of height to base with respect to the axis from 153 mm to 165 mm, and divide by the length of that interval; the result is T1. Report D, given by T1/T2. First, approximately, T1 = 1.4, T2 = 1.52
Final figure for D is 0.94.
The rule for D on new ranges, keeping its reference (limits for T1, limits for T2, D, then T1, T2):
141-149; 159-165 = 0.95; 1.2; 1.31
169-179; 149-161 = 0.67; 1.0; 1.53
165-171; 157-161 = 0.83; 1.2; 1.43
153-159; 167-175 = 1.41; 1.5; 1.09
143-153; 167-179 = 1.33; 1.4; 1.06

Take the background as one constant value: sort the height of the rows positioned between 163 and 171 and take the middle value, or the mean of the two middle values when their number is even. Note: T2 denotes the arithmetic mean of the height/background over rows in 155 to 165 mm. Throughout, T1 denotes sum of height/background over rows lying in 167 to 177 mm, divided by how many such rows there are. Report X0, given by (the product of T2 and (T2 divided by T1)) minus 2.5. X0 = -1.40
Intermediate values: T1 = 0.973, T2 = 1.04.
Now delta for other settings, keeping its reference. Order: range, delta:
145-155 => 146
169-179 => 172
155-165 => 164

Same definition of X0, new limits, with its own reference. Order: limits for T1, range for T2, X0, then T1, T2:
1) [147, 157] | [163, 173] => -1.56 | 1.036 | 0.99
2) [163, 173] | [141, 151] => -1.90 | 0.989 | 0.77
